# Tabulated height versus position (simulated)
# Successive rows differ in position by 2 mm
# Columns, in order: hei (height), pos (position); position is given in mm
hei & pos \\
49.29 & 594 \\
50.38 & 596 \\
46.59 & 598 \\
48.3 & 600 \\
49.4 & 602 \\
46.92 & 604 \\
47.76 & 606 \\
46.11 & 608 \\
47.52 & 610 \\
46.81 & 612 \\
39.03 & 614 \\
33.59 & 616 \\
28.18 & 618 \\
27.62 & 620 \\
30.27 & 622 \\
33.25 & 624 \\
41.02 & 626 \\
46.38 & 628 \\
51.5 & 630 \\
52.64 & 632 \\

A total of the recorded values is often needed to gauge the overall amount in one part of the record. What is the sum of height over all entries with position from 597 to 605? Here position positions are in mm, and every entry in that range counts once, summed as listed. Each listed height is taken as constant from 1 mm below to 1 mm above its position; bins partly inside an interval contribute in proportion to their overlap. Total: 191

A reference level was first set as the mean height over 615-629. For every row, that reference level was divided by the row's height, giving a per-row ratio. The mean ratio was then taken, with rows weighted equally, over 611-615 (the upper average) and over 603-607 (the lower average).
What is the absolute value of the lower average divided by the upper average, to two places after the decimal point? 0.90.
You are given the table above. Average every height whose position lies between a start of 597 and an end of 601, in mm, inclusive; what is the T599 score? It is 47.4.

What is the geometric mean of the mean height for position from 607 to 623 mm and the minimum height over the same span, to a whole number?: 32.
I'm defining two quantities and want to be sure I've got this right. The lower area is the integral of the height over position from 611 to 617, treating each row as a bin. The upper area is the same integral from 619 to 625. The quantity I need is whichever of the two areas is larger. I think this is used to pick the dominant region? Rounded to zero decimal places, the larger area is 239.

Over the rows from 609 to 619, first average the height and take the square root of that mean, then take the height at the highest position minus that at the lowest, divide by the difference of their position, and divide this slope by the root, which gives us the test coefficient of -0.387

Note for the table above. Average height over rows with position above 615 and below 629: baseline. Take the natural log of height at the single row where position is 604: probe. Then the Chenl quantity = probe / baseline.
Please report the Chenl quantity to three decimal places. 0.112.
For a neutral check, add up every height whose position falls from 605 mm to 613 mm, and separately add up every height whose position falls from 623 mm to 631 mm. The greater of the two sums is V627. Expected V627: 188.2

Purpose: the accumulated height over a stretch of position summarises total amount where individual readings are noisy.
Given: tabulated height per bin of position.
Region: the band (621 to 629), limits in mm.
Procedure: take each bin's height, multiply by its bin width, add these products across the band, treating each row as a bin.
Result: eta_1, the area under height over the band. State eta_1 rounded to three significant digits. 302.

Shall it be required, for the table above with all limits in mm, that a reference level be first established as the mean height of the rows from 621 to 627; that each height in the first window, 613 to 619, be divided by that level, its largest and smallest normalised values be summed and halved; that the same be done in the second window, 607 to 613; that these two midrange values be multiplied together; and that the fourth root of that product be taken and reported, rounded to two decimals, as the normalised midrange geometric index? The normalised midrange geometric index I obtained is 1.07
